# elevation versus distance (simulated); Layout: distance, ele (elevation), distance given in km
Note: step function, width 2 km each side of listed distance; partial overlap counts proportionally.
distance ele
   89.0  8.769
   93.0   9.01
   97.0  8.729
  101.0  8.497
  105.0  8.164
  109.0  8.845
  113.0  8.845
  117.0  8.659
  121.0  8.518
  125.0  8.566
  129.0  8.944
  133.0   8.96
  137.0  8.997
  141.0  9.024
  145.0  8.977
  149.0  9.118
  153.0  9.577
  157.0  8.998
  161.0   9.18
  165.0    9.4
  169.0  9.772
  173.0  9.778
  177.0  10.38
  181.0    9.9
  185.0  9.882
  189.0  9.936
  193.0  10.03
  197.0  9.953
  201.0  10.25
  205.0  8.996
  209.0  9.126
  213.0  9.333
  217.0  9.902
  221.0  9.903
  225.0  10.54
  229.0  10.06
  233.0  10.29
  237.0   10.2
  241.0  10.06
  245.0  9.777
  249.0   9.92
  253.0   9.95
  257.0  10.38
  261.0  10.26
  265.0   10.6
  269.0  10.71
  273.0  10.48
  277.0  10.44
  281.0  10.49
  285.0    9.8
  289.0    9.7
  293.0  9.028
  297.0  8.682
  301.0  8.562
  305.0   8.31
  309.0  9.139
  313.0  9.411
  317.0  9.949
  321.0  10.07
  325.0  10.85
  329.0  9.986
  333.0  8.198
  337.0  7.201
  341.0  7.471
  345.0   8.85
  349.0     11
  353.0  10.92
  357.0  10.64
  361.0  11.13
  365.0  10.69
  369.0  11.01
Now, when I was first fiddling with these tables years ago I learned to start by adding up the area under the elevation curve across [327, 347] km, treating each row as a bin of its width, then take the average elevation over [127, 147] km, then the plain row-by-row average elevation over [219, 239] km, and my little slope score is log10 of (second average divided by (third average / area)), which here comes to 2.17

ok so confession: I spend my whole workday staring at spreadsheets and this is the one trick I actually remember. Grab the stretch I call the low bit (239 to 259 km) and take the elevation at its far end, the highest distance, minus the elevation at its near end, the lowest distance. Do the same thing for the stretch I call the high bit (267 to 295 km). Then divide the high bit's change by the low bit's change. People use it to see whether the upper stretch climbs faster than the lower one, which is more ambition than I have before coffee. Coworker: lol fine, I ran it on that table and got -5.3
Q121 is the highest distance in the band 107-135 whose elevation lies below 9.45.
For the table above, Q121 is 133.0 km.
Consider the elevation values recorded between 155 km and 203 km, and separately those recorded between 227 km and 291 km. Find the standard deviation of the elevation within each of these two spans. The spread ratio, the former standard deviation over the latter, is 1.3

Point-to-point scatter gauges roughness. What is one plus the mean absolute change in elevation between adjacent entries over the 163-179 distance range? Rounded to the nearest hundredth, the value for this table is 1.33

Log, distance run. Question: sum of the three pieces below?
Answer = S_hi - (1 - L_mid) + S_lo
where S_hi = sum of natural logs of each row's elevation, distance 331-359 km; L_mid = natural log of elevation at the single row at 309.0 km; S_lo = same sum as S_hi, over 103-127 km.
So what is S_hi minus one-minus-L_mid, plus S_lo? 29.5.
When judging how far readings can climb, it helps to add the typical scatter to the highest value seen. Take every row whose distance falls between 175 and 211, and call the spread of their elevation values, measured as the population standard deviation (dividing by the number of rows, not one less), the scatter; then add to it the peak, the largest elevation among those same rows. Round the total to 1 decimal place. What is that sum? 10.8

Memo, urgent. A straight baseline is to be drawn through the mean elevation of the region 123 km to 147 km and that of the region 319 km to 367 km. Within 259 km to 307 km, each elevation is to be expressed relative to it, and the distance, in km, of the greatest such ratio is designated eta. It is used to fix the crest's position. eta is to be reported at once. 269.0 km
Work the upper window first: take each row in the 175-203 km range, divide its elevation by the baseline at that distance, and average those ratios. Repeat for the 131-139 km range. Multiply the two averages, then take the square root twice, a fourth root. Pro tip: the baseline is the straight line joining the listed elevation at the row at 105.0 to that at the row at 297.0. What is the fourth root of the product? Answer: 1.07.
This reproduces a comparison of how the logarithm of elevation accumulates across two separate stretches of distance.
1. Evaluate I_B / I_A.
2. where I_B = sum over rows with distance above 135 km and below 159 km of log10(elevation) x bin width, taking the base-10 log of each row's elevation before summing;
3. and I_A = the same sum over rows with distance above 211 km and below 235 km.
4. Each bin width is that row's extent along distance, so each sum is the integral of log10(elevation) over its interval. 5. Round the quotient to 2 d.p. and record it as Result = 0.96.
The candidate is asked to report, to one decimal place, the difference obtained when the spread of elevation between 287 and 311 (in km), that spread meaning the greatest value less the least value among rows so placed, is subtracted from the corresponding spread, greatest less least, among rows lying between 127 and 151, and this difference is -1.2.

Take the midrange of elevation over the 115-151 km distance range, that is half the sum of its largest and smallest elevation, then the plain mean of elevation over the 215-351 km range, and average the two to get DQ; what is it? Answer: 9.3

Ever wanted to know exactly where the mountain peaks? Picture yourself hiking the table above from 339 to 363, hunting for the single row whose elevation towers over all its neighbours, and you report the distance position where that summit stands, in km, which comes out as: 361.0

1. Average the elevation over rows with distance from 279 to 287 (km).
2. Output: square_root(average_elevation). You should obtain 3.19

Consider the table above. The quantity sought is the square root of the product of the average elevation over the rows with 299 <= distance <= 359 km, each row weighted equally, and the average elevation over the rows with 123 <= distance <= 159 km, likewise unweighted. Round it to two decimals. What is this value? 9.19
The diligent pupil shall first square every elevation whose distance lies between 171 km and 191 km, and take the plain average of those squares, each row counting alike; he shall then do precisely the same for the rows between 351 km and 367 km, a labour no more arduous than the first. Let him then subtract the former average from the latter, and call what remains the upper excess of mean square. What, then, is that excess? 18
